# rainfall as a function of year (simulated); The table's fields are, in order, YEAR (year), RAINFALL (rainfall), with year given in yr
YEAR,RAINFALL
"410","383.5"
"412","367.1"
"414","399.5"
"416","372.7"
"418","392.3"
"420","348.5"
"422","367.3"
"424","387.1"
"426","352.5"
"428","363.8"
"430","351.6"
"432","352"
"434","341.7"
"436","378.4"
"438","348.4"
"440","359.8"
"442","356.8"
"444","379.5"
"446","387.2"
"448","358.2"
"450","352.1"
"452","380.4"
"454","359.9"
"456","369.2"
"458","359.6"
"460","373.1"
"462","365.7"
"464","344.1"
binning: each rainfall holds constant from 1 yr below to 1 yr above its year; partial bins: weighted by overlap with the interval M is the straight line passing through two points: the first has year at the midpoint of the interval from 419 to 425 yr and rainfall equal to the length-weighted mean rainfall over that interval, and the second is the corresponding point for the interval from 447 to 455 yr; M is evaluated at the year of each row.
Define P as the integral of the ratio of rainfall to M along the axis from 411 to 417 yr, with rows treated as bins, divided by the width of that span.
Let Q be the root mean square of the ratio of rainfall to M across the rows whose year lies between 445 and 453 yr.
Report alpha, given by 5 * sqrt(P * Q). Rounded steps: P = 1.03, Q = 1.02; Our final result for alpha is 5.12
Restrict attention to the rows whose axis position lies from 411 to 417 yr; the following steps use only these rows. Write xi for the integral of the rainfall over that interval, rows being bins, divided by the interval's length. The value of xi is 380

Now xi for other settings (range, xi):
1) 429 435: 348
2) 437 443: 355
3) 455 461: 367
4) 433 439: 356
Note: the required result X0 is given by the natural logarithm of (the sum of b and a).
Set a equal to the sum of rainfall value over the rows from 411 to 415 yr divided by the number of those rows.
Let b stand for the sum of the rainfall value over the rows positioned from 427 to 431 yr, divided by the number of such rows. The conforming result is 6.61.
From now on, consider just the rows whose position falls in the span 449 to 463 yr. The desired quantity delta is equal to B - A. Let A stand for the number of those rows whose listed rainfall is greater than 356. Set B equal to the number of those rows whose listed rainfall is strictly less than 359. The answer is -5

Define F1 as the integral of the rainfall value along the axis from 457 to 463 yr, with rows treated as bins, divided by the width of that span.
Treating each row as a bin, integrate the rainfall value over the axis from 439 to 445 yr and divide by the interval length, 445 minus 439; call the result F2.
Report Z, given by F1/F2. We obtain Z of 1.00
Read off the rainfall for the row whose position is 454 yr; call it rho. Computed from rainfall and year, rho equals 359.9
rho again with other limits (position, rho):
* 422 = 367.3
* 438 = 348.4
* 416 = 372.7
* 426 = 352.5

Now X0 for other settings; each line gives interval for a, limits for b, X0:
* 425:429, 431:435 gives 6.56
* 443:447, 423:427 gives 6.62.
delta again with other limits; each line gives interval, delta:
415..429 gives -3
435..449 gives -3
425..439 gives 3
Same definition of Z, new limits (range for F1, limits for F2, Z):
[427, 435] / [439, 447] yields 0.95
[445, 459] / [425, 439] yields 1.03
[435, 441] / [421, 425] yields 0.96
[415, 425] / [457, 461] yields 1.02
